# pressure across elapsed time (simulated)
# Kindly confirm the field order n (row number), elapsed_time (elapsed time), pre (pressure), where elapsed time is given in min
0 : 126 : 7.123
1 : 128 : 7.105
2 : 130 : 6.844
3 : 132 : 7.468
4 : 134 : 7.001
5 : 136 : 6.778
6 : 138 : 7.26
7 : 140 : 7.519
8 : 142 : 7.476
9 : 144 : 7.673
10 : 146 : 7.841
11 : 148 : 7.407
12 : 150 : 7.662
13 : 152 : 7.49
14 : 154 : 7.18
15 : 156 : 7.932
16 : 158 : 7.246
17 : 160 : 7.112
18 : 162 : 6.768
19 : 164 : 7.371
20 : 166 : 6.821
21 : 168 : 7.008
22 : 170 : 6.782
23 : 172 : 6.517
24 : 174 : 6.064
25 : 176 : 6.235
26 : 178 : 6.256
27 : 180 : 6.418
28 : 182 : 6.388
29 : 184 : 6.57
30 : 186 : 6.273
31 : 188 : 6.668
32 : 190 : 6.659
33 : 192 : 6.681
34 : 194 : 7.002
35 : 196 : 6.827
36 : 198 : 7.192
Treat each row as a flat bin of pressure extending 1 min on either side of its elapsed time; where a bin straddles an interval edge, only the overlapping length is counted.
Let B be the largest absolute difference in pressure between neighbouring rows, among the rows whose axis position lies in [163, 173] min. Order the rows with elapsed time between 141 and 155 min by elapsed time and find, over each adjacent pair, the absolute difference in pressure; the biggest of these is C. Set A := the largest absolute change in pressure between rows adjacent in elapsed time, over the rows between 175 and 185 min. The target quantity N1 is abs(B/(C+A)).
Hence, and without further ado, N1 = 0.9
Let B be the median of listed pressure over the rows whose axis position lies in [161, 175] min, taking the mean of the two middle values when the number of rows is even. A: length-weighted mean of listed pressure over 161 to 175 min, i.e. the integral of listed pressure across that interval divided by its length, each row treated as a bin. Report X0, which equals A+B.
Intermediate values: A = 6.8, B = 6.8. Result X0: 13.5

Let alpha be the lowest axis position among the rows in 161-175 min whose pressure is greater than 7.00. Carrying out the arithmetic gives 164 min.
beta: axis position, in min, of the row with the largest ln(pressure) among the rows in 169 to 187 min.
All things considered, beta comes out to 170 min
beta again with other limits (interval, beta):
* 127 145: 144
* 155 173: 156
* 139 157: 156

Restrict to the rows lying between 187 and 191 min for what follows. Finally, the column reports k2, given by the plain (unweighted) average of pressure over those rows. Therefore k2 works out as 6.7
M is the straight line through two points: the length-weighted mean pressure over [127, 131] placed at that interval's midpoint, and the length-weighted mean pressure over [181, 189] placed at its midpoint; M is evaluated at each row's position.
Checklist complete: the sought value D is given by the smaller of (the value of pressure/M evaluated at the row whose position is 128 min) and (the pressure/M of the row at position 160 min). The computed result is 1.02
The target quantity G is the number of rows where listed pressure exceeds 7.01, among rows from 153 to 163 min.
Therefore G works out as 4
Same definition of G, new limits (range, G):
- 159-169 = 2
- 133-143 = 3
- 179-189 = 0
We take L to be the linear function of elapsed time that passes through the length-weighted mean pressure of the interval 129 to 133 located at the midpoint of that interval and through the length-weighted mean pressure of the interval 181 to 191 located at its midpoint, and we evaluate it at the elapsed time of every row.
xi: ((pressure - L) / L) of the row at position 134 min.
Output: -0.02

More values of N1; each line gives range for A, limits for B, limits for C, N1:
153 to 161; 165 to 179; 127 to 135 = 0.3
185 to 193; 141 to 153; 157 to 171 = 0.4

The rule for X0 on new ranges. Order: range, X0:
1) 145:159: 15.0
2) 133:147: 14.8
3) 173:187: 12.6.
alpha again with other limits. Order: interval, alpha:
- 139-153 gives 140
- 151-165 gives 152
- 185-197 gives 194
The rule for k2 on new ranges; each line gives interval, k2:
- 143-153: 7.6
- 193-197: 6.9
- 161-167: 7.0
